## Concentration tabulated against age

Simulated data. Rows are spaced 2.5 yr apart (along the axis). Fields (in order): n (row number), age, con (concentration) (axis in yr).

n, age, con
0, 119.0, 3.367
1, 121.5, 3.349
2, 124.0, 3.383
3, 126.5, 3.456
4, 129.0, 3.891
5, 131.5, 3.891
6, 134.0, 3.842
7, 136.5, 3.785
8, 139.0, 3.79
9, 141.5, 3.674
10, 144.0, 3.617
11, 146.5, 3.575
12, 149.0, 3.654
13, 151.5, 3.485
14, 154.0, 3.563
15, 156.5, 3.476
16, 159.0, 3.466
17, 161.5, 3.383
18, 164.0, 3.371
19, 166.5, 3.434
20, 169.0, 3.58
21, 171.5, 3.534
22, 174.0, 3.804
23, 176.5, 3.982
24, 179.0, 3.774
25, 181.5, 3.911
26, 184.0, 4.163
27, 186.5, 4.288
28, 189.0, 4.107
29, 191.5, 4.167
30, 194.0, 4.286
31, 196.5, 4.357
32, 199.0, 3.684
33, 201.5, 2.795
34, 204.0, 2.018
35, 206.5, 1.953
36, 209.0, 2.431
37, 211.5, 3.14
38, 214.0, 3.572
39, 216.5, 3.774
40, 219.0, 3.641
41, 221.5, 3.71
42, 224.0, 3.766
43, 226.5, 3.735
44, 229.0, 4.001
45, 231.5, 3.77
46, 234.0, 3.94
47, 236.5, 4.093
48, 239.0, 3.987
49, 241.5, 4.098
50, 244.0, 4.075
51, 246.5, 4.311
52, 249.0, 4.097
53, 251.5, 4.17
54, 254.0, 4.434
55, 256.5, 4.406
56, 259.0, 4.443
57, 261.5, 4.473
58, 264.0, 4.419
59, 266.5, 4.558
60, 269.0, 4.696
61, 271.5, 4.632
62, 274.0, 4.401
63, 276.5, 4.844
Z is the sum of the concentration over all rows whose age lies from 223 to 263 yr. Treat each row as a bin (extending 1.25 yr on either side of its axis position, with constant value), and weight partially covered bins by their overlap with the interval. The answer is 65.8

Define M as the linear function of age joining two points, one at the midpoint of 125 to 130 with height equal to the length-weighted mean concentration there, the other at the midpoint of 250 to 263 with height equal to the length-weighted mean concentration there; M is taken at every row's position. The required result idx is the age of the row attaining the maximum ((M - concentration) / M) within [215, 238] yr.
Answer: 219.0 yr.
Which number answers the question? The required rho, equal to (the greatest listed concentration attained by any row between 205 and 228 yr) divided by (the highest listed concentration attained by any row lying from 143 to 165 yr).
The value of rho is 1.03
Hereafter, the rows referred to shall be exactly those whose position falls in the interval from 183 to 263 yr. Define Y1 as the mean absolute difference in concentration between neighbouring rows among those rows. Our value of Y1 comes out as 0.23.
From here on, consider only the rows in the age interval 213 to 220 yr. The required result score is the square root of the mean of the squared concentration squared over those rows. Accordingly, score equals 13.4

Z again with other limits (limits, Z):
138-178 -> 57.4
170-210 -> 57.3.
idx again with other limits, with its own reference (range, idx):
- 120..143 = 121.5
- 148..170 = 164.0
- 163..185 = 164.0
